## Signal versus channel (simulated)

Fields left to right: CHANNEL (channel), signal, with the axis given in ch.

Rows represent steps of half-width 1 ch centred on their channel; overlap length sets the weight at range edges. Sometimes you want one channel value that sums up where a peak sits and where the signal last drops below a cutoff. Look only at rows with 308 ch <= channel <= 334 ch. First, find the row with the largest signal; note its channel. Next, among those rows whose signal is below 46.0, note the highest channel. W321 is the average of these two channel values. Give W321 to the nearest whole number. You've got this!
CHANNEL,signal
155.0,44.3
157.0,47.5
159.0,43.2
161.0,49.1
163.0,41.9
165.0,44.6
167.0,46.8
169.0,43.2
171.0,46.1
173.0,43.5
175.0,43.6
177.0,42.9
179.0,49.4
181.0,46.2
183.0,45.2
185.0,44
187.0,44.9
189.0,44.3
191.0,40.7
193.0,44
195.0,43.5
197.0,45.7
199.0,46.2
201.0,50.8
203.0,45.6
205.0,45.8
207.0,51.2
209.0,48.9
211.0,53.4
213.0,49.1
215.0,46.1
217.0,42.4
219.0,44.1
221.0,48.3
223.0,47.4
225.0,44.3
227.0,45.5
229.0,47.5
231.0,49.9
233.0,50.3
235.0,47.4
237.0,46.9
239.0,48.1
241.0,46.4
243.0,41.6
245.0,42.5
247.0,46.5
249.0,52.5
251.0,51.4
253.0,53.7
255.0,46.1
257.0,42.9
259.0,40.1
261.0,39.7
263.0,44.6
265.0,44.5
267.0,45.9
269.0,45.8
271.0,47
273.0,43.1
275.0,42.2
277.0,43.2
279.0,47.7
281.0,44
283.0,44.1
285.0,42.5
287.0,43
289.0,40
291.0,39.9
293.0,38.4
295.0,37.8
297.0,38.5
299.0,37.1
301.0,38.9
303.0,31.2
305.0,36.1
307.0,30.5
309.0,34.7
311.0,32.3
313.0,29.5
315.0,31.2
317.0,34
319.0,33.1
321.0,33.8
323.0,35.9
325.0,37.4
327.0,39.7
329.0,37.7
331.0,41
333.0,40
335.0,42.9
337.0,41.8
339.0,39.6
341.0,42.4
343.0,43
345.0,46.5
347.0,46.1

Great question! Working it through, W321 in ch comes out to 332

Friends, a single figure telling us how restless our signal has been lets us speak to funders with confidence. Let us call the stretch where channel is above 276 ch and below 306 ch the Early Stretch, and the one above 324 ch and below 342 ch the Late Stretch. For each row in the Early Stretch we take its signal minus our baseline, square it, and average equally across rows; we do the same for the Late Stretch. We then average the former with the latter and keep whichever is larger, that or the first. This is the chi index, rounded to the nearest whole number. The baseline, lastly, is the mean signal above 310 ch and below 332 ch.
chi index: 41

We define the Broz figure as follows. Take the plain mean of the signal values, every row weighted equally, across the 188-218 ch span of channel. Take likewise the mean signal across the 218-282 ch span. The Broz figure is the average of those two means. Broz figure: 46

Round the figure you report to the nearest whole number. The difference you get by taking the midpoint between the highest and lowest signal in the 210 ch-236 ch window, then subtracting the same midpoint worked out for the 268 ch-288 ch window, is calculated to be 3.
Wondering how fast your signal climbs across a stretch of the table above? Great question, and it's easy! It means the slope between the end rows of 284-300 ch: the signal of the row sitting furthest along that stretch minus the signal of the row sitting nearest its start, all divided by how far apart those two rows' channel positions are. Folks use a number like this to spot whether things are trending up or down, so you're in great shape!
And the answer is -0.39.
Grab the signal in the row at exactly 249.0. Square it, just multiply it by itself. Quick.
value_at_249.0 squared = 2756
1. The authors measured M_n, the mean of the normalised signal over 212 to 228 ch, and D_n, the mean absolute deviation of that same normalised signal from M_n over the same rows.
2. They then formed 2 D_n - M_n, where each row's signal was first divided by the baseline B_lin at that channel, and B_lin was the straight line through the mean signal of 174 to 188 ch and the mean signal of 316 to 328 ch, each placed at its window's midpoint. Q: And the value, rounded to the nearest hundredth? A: -1.00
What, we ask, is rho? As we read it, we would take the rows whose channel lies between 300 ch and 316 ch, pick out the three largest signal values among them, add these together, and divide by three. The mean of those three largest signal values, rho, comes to 37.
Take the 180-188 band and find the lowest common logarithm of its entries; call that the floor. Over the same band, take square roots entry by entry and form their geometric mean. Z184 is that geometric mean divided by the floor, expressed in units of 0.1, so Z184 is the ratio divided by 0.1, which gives 40.8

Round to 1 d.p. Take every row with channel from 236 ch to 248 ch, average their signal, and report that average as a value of 45.3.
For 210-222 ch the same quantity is 47.2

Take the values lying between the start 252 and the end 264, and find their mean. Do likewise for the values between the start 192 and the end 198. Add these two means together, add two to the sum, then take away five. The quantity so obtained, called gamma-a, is 86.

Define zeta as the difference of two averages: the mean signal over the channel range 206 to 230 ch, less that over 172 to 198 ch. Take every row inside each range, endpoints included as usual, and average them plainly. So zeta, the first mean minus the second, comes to 2.9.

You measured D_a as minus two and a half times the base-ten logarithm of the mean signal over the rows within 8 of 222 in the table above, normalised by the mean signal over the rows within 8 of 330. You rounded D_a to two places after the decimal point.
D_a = -0.16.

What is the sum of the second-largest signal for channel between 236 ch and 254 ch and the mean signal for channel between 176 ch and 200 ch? 97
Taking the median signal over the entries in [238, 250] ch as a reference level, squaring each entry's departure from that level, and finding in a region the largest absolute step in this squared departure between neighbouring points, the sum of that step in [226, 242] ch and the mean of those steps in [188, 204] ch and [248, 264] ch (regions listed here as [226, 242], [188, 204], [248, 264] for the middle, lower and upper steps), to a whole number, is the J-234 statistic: 54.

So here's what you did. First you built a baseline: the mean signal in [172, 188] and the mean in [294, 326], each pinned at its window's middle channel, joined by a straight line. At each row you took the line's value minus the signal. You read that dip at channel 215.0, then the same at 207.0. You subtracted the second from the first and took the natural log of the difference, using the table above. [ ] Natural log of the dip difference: 1.5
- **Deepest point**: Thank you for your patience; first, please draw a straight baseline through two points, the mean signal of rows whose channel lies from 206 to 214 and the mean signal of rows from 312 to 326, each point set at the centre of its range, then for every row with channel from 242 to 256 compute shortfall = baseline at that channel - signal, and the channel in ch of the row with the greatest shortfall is 243.0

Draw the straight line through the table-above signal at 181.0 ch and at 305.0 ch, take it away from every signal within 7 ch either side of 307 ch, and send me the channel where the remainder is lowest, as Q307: 313.0 ch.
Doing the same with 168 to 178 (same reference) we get 169.0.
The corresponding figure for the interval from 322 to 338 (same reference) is 323.0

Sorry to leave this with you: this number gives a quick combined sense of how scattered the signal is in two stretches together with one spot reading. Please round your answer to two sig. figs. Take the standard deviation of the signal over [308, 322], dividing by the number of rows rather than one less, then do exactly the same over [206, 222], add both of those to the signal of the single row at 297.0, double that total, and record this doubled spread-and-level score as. 87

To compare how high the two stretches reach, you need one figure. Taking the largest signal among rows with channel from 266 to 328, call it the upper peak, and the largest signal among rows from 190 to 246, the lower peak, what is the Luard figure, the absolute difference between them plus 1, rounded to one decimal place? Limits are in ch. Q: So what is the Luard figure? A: 6.7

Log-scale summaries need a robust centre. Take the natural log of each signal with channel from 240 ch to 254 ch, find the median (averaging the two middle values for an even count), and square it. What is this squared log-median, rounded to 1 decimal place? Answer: 14.7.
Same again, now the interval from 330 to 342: 13.9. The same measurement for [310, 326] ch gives 12.3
